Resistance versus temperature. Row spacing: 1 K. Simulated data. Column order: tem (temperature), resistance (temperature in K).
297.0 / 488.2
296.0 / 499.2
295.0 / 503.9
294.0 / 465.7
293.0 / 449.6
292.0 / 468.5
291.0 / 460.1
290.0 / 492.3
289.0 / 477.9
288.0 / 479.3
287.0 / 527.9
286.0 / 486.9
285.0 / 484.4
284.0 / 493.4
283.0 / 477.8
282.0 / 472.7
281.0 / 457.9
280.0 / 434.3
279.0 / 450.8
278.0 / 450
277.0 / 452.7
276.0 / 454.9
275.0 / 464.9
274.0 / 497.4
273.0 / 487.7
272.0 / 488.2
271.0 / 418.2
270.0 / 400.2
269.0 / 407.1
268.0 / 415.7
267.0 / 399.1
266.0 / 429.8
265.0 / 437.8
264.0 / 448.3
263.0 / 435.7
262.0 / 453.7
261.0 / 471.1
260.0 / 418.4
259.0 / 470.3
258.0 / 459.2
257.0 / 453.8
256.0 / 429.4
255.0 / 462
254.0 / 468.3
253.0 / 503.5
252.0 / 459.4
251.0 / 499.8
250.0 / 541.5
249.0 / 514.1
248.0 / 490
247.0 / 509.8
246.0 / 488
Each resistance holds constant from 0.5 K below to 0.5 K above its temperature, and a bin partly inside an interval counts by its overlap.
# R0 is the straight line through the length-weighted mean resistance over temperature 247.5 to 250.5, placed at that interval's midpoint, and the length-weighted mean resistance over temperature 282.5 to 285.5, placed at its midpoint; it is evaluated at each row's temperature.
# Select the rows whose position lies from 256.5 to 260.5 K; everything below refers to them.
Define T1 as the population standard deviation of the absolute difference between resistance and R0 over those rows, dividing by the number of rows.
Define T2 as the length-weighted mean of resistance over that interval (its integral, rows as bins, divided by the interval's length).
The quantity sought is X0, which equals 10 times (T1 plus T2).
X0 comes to 4693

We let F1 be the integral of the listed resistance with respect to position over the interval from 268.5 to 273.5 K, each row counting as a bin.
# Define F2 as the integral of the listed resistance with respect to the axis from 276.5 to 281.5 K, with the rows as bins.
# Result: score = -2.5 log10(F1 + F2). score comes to -9.12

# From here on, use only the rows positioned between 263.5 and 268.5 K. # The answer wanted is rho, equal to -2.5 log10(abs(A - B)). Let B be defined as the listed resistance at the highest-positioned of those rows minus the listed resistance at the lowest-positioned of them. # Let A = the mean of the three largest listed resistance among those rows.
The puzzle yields -6.683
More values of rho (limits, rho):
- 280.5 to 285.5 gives -6.654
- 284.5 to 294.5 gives -6.792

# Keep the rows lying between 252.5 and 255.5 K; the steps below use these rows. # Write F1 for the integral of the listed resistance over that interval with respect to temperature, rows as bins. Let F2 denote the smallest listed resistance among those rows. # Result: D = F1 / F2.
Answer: 3.1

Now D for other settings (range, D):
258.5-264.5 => 6.4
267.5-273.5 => 6.5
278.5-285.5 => 7.5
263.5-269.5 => 6.4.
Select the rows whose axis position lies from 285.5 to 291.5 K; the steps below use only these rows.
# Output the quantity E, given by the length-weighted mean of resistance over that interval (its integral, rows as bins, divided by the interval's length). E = 487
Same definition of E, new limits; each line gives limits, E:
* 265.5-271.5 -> 412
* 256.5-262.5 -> 454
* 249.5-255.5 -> 489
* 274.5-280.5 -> 451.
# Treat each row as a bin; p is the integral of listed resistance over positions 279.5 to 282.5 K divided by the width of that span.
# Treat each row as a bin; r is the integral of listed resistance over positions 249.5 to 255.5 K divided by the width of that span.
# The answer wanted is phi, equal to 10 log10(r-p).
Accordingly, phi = 15.3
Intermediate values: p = 455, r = 489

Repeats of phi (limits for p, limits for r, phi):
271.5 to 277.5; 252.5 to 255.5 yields 5.6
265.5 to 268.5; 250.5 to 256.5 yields 17.4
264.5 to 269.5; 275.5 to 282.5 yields 15.5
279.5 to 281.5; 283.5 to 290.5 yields 16.6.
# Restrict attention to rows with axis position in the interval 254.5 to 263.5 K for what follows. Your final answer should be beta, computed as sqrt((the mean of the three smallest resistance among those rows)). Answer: 20.7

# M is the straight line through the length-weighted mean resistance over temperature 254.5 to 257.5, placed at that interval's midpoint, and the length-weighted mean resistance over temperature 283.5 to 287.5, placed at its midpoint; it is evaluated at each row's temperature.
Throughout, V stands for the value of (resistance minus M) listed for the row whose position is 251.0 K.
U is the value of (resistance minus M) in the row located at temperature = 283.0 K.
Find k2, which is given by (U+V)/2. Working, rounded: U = -16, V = 60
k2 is 22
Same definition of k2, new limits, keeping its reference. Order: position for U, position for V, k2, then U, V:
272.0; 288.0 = -5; 13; -23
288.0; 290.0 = -18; -23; -13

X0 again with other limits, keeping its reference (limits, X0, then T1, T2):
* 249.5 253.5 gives 5184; 17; 501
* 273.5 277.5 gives 4815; 14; 467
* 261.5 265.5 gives 4508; 7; 444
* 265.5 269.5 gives 4238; 11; 413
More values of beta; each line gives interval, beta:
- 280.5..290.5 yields 21.7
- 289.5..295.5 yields 21.4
